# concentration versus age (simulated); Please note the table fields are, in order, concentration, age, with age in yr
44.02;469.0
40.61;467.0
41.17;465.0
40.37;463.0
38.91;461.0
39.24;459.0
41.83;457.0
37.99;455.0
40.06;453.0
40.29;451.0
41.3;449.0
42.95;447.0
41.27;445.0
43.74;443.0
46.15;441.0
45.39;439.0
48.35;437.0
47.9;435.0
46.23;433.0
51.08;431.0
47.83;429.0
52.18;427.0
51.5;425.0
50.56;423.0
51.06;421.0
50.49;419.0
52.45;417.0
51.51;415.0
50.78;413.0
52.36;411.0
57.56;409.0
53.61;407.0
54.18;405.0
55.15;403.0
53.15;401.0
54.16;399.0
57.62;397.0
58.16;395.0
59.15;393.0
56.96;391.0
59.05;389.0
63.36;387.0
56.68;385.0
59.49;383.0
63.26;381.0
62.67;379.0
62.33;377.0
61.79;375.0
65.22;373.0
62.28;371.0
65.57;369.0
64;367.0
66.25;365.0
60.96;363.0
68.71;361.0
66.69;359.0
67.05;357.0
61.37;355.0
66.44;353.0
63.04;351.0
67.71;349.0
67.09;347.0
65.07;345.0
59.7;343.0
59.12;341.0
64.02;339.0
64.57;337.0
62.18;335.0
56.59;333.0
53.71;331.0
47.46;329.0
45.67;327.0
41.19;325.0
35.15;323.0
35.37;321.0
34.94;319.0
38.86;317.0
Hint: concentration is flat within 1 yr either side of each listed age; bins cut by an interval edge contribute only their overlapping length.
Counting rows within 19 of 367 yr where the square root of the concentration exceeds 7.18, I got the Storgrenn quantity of 19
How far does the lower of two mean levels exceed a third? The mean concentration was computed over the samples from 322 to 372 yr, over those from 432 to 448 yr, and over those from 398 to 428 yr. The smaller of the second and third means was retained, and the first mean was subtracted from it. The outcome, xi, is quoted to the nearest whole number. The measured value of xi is -15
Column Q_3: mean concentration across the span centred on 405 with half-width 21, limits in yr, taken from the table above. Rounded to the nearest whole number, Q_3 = 55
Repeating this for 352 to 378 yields 65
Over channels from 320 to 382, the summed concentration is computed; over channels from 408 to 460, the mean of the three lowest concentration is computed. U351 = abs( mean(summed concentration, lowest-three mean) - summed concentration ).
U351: 907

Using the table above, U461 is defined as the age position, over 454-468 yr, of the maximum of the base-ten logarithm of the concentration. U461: 457.0 yr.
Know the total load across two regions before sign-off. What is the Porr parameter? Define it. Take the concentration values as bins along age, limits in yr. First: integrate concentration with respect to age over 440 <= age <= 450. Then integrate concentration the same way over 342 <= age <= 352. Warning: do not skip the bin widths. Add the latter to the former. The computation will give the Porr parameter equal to 1076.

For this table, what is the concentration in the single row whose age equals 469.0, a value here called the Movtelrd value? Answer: 44.02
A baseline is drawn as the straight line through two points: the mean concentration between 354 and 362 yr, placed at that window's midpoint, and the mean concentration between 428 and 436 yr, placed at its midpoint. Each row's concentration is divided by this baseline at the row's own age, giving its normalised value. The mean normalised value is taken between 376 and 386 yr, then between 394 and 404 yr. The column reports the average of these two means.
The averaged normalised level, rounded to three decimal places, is 0.999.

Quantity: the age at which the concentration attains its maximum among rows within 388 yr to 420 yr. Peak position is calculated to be 393.0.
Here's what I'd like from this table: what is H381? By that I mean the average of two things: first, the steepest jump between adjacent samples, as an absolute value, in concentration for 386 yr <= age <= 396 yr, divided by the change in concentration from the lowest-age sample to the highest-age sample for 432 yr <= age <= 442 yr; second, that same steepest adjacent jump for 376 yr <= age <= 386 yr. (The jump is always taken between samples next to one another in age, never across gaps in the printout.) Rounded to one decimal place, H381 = -25.1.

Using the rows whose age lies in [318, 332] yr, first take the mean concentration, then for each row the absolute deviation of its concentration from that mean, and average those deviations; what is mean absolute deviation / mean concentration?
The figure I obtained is 0.144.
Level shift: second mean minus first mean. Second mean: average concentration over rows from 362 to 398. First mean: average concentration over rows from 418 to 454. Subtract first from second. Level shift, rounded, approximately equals 15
